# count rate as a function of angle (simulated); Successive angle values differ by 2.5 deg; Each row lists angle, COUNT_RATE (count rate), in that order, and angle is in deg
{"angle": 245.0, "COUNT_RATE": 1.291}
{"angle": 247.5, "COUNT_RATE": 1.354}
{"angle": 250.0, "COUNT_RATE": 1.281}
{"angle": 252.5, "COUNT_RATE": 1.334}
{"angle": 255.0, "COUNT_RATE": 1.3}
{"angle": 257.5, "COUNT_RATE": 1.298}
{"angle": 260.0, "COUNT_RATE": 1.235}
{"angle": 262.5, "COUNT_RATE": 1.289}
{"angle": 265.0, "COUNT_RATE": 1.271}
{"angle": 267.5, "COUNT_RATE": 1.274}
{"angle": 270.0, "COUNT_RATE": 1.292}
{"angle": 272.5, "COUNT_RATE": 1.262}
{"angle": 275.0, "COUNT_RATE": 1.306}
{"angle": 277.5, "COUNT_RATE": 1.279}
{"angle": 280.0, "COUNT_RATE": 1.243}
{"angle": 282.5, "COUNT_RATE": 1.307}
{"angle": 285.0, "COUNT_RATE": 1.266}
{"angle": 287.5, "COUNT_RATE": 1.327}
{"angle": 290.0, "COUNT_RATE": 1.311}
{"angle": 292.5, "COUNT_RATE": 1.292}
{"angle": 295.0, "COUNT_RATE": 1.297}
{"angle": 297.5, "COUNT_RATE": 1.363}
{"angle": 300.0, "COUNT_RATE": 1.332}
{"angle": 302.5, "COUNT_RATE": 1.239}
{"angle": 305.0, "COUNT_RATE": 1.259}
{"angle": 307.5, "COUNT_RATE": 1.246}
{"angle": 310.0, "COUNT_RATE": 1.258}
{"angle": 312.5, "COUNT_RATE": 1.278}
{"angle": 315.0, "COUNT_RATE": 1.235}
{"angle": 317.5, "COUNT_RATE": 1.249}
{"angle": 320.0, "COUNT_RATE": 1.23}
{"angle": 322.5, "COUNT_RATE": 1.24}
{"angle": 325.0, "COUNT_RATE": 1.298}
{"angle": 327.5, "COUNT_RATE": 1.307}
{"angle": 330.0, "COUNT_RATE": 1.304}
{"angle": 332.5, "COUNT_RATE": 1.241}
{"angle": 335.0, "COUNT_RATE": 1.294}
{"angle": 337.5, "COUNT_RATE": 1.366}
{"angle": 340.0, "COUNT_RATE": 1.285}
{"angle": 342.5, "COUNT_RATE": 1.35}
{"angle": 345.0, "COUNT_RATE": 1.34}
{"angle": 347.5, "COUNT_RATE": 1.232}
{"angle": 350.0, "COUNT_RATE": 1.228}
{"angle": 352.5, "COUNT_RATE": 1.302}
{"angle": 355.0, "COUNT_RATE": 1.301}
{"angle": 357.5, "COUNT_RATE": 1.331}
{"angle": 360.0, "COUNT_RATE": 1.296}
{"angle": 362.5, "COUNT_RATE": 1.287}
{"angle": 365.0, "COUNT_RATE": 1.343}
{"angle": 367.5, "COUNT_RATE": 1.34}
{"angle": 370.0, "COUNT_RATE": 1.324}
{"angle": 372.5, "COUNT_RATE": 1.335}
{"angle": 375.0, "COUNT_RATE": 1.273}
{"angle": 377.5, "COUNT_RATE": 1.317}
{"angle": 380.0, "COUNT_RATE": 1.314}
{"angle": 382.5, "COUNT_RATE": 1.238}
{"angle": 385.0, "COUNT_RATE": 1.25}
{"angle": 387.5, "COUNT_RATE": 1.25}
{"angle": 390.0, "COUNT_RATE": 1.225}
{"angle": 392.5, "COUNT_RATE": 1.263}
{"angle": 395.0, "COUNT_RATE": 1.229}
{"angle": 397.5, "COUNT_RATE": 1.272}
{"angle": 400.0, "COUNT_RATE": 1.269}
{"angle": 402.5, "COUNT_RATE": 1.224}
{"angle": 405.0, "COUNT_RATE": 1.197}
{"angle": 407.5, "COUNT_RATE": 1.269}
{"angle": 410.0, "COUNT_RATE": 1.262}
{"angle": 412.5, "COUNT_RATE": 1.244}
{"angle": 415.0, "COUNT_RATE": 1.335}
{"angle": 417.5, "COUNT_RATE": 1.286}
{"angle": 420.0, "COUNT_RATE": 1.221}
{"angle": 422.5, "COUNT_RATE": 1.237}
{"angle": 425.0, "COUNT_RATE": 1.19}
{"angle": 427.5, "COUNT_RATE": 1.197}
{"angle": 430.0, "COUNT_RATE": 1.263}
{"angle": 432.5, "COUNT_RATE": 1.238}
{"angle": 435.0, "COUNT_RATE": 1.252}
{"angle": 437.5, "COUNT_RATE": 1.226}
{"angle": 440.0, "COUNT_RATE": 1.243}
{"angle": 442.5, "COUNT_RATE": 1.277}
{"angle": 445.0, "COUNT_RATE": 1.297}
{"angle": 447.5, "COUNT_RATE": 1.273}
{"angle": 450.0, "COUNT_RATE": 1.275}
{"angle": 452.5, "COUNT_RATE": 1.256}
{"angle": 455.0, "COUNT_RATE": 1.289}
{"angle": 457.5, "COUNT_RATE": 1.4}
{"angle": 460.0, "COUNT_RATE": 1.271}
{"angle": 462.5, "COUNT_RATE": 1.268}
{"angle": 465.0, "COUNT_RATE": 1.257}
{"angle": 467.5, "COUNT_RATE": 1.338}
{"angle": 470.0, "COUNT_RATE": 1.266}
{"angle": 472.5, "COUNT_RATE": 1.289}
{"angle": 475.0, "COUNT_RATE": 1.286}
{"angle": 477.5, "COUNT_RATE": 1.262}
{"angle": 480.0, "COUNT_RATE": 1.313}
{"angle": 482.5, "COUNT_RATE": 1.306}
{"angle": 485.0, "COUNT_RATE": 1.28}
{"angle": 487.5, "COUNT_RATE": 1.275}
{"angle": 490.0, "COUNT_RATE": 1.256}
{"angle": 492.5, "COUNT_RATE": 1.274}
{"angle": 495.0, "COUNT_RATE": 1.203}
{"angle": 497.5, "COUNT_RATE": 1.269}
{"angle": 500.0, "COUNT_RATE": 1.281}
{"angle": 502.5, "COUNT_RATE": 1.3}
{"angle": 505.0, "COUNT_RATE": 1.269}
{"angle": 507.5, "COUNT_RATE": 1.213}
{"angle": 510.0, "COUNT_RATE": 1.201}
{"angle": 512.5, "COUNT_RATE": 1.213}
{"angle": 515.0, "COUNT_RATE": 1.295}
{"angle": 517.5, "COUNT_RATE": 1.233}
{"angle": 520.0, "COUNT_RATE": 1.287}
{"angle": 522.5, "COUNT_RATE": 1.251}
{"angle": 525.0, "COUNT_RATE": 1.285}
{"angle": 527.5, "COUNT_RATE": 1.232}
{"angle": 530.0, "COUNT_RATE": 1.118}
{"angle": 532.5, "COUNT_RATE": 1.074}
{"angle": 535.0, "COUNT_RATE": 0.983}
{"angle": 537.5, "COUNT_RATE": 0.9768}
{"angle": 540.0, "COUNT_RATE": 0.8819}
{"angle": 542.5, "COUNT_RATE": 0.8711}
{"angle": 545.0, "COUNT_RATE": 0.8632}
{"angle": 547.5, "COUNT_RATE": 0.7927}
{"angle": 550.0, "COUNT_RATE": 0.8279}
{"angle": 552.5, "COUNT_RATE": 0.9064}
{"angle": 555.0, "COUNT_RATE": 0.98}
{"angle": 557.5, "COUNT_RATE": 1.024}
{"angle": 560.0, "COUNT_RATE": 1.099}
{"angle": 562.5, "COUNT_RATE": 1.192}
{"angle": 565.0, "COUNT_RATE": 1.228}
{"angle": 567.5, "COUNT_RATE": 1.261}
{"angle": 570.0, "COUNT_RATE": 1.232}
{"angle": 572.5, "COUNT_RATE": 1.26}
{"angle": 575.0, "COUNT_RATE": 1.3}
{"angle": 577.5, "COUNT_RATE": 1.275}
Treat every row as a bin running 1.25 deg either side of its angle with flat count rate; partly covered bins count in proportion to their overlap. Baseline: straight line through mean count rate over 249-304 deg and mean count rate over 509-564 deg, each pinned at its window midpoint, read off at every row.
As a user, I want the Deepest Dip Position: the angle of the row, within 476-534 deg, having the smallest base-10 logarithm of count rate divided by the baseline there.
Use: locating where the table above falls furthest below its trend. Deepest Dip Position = 532.5 deg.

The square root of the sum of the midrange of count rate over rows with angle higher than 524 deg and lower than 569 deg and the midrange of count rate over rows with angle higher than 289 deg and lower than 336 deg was 1.528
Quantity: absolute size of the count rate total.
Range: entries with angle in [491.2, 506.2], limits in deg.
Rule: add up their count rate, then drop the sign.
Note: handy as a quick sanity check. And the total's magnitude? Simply 7.60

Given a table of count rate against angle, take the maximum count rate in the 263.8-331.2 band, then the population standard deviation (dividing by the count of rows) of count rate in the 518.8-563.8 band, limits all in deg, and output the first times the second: 0.22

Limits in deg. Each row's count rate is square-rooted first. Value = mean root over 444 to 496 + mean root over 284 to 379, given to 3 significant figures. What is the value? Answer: 2.27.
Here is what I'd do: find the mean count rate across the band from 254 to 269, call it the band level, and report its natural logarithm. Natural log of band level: 0.245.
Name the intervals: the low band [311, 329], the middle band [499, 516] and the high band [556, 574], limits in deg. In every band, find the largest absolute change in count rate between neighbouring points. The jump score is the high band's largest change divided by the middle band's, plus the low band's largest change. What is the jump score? 1.2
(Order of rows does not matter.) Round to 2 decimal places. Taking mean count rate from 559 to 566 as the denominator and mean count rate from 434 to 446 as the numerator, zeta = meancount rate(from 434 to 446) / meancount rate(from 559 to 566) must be 1.07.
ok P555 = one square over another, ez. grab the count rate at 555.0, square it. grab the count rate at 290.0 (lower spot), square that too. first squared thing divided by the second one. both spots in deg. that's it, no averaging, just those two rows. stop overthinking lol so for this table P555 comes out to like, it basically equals 0.56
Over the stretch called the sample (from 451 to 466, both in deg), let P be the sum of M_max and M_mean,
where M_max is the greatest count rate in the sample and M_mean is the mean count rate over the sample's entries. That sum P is 2.69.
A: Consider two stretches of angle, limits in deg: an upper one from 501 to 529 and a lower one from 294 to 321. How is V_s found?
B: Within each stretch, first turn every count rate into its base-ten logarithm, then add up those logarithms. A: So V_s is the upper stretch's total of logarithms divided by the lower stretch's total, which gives 0.94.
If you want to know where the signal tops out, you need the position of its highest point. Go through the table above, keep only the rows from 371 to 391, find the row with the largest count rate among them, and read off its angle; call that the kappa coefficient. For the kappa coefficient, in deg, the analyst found 372.5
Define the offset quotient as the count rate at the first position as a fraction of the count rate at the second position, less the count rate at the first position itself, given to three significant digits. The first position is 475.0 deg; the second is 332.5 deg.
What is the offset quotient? -0.250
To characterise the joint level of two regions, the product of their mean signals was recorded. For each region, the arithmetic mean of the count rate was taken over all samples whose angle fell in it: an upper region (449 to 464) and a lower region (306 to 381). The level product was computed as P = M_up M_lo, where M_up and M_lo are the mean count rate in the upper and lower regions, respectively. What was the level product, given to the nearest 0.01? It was 1.67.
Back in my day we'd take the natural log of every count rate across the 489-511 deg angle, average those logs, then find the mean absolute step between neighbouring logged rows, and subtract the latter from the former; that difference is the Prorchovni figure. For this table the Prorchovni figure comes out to 0.196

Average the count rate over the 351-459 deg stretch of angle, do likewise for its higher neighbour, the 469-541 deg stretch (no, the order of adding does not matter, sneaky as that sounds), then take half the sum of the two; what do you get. 1.246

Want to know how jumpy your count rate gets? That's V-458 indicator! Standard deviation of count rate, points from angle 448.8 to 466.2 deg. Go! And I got 0.05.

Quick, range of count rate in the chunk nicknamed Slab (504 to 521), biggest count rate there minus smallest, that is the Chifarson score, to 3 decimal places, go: 0.094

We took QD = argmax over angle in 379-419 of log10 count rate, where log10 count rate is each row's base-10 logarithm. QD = 415.0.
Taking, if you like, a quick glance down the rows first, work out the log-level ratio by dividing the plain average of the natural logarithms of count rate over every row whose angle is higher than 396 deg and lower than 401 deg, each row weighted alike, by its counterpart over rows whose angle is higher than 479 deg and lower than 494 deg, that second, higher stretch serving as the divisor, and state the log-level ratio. 0.96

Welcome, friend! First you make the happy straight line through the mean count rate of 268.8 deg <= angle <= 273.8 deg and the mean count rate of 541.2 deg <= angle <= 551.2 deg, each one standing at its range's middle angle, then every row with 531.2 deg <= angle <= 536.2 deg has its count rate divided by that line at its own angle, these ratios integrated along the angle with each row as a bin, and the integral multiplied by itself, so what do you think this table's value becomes 36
